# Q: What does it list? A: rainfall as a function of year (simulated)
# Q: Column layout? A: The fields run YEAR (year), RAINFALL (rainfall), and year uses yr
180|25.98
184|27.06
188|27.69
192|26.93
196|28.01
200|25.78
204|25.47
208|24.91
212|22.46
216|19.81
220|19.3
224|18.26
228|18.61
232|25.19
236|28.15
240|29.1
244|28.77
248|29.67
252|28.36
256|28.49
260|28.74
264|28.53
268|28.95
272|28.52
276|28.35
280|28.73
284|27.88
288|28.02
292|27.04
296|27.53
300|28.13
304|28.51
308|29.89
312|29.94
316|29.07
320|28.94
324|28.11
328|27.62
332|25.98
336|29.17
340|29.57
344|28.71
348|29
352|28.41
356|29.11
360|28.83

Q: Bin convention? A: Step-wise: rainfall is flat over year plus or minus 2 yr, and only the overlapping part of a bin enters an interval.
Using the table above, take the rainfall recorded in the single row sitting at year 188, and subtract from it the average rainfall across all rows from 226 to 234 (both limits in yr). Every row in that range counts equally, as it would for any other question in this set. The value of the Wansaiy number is 5.8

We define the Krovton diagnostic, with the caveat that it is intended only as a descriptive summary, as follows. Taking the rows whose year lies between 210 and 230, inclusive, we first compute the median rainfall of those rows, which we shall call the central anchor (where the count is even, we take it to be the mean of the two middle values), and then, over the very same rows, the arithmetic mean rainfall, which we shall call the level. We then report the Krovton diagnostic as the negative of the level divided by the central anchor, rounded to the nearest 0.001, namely -1.020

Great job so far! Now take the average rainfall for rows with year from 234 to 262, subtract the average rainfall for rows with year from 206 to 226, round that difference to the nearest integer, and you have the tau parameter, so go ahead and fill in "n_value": 8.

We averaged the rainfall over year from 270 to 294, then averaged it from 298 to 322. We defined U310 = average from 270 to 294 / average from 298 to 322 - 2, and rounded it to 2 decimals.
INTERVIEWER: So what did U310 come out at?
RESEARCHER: -1.03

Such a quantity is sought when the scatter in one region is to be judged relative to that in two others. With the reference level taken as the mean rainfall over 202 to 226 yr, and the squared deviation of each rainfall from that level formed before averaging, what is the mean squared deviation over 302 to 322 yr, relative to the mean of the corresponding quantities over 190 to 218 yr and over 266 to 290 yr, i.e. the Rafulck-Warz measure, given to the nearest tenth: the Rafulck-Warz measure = 1.9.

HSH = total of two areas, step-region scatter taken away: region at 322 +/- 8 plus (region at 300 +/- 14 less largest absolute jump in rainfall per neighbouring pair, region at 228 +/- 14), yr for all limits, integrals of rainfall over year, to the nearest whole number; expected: 1245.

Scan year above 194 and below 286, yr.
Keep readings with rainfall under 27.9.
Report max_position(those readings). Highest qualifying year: 284 yr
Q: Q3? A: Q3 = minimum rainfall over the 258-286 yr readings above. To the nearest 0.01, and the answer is 27.88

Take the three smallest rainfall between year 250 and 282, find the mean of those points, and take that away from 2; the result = -26.4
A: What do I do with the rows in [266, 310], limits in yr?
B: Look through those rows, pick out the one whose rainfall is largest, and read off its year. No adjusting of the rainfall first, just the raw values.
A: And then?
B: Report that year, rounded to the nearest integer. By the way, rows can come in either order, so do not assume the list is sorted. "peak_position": 308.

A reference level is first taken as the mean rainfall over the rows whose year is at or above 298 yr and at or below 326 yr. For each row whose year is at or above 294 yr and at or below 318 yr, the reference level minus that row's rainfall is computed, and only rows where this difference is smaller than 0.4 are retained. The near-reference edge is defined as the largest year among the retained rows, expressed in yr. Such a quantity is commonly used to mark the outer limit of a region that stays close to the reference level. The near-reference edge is 316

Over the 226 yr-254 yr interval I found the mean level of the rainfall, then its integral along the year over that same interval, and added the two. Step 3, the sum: 778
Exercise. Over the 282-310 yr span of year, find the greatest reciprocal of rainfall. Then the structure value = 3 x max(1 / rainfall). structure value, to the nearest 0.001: 0.111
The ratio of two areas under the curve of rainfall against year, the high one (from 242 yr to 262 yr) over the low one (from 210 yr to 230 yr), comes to 1.46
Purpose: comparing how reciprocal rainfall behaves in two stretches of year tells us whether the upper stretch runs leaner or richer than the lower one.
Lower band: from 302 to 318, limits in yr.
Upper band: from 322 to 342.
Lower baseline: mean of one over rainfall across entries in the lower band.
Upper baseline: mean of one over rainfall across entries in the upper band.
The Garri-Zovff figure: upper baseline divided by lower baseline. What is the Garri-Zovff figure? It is 1.05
